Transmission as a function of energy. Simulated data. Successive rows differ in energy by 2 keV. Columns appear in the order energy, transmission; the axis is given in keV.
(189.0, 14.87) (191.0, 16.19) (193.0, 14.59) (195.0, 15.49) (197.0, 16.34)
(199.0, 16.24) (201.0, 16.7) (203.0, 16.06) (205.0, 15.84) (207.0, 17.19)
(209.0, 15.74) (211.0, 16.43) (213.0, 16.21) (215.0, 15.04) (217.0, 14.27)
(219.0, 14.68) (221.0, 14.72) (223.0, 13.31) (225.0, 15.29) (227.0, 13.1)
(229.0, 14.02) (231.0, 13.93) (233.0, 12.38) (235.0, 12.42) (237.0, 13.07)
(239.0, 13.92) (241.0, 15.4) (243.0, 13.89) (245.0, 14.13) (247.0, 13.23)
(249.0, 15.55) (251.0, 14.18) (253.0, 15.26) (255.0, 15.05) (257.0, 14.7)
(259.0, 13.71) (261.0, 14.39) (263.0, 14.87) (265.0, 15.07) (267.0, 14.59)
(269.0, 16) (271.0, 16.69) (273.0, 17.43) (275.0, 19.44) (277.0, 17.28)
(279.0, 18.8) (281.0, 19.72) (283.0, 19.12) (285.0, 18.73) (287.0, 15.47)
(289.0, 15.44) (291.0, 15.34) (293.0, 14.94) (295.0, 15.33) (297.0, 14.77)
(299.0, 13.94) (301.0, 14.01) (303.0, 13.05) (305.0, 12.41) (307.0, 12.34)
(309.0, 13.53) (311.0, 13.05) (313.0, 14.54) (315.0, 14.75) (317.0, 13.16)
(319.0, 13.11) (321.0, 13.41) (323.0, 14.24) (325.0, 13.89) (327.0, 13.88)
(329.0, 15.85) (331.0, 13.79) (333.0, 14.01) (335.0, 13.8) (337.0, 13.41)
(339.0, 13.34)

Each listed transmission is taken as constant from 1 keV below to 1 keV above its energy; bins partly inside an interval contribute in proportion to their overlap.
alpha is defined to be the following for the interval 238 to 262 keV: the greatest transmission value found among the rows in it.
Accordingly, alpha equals 15.55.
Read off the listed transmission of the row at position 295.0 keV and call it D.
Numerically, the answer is 15.33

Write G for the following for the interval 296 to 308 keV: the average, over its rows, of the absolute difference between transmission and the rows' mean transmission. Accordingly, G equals 0.8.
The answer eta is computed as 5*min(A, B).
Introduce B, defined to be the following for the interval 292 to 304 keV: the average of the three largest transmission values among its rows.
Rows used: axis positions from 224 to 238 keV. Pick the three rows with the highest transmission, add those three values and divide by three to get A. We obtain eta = 72.1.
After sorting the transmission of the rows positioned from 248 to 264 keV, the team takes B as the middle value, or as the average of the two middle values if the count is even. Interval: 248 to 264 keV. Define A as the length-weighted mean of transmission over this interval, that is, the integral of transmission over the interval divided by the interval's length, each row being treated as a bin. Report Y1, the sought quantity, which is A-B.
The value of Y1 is -0.07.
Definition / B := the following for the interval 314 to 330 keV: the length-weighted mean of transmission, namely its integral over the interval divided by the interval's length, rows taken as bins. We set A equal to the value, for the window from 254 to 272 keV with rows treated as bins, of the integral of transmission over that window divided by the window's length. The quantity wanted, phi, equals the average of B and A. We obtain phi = 14.5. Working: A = 15.0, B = 14.0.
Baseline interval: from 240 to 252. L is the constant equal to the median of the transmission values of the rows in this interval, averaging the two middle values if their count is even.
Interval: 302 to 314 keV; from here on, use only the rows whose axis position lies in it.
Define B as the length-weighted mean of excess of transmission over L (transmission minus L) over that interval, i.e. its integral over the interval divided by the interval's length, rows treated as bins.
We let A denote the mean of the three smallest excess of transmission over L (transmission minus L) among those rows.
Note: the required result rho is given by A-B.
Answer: -0.55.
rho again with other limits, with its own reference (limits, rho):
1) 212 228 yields -1.02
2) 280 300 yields -1.73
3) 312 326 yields -0.64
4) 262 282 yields -2.15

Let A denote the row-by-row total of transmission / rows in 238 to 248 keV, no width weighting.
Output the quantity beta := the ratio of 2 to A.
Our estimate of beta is 0.028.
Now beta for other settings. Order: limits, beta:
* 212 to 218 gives 0.044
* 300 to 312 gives 0.026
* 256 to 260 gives 0.070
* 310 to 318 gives 0.036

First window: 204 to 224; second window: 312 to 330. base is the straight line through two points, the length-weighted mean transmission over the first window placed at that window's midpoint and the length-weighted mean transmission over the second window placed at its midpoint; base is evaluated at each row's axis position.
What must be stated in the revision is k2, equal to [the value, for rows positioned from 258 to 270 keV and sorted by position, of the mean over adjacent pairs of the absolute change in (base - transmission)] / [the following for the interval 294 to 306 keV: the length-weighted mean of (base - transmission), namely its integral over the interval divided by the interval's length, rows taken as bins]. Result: 1.6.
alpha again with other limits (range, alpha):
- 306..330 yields 15.85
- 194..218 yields 17.19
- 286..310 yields 15.47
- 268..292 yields 19.72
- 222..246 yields 15.4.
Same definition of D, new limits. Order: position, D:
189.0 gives 14.87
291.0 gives 15.34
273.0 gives 17.43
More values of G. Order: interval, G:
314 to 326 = 0.5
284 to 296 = 1.0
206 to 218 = 0.8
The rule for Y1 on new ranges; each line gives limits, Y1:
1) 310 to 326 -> 0.12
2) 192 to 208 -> -0.09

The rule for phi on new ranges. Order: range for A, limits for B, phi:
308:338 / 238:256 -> 14.2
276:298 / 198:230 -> 16.1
